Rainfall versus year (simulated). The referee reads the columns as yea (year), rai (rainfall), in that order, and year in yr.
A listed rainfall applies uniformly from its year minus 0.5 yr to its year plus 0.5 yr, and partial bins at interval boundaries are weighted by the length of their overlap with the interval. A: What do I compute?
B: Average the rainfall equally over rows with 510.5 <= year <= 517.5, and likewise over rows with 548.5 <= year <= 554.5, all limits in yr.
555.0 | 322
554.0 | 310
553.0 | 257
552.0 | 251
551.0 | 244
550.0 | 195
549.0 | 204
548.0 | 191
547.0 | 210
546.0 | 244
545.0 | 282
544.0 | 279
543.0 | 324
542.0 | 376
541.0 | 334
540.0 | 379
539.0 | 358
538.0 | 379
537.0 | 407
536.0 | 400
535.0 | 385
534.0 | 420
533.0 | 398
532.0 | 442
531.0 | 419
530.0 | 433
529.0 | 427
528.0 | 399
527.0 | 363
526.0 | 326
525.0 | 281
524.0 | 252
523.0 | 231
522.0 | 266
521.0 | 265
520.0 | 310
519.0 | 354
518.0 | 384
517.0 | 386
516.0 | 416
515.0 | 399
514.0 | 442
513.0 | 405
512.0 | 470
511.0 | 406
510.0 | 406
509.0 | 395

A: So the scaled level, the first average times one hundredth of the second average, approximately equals 1017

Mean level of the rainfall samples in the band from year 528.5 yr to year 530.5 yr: 430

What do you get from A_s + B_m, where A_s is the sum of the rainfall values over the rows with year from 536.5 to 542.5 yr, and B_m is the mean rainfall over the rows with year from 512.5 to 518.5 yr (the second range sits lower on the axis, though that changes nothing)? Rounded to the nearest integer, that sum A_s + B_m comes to 2638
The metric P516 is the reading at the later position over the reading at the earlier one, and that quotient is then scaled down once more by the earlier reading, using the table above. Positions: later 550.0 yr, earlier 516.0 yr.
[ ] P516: 0.0011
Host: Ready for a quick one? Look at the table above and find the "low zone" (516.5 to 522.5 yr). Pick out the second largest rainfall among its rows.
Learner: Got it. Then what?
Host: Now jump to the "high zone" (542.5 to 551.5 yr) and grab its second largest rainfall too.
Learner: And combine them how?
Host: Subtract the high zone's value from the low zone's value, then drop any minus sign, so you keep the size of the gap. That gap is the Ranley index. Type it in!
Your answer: 102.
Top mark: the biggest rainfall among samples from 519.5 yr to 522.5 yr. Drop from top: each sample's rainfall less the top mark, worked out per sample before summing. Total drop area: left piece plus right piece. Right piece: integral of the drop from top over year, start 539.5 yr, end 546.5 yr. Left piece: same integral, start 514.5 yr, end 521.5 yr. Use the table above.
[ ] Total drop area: 392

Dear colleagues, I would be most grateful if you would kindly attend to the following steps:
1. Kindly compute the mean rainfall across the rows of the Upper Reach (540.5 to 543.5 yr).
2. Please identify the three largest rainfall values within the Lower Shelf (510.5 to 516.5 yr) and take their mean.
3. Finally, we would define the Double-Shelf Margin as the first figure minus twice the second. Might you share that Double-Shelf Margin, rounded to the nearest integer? -541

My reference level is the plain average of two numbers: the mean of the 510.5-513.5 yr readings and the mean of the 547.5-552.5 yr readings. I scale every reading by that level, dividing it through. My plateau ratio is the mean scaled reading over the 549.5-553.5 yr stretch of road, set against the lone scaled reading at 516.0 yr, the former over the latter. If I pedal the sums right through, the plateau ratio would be 0.6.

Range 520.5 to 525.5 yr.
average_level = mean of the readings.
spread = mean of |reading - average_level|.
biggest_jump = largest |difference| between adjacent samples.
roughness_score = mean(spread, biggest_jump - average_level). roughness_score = -105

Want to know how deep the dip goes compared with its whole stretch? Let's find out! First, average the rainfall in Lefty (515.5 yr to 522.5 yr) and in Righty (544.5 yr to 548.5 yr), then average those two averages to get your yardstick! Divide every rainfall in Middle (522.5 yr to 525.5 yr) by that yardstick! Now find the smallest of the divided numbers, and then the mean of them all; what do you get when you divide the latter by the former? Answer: 1.10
